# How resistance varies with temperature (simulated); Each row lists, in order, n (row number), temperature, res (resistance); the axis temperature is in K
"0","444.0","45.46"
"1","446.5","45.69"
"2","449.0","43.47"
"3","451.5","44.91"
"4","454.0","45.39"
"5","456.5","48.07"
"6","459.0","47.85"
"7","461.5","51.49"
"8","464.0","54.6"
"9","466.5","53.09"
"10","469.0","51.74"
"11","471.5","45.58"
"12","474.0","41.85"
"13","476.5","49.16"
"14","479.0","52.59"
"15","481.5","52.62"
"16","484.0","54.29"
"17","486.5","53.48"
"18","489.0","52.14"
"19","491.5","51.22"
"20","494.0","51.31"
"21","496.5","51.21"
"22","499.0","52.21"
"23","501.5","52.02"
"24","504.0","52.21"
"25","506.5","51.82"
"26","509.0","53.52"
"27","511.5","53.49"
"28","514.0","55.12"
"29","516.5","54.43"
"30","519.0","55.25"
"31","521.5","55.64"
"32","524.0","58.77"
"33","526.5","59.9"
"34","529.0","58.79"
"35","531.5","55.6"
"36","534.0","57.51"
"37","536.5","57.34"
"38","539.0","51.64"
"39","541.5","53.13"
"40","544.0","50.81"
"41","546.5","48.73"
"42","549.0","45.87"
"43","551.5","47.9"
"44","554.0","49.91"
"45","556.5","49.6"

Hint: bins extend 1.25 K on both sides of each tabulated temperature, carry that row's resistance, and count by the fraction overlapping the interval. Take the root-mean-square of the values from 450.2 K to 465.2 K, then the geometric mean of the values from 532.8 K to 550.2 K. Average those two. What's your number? 50.4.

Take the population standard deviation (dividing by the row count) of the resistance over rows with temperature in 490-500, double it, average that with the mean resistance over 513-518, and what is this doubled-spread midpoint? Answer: 27.8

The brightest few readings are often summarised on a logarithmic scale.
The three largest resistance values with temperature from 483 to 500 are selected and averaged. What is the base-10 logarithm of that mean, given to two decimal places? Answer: 1.73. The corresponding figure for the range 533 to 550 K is 1.75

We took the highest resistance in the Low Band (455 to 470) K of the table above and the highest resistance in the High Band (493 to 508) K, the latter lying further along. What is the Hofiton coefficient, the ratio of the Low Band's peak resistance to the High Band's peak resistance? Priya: 1.05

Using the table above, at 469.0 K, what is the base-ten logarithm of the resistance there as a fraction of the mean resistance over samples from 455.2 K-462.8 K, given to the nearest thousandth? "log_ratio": 0.022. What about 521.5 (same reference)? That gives 0.054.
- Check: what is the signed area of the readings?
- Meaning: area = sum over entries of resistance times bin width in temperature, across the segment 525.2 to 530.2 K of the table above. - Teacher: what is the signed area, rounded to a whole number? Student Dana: 297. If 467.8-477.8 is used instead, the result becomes 471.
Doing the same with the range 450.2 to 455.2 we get 226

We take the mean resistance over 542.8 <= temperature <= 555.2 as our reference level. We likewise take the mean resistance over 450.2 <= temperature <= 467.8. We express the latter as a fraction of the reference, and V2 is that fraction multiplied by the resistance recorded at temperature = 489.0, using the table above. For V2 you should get 53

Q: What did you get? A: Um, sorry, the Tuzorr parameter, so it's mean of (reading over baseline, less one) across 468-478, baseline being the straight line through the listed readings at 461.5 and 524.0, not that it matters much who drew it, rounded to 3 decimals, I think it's -0.108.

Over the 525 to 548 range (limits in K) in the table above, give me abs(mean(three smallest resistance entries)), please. 50.4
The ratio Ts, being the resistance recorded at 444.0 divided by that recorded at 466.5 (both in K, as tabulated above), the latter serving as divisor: 0.86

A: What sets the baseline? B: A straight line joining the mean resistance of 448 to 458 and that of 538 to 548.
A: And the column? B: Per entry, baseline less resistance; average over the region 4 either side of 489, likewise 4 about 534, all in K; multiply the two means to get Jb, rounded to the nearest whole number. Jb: 29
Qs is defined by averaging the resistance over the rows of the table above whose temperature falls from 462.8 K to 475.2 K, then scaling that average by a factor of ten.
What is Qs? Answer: 494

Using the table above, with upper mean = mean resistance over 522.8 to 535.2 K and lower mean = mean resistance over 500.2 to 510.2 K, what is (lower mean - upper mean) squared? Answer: 33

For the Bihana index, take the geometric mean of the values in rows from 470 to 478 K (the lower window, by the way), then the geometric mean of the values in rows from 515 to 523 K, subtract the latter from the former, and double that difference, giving -19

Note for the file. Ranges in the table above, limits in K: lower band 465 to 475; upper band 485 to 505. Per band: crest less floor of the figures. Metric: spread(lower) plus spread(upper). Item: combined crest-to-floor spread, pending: 14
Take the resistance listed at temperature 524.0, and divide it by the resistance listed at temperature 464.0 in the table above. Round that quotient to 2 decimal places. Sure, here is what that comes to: 1.08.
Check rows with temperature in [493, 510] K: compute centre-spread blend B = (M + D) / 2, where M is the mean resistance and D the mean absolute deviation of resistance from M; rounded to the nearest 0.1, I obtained 26.3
